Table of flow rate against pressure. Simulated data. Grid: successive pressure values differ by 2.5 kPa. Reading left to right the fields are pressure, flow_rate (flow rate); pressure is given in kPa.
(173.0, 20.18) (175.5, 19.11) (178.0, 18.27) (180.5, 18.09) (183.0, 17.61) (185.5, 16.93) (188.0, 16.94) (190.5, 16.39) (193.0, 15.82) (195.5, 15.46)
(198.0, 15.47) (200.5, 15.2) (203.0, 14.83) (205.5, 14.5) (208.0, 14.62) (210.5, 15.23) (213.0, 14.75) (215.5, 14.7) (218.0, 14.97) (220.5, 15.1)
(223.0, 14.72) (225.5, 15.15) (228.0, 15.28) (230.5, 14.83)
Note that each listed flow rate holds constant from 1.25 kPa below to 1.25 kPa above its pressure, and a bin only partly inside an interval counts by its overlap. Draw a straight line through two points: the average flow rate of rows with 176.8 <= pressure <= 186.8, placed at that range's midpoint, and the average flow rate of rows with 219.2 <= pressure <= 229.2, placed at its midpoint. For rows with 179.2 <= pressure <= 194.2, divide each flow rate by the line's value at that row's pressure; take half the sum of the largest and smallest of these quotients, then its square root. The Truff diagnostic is 0.986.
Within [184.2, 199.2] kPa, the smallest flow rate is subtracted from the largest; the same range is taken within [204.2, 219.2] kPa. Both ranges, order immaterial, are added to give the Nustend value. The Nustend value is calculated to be 2.2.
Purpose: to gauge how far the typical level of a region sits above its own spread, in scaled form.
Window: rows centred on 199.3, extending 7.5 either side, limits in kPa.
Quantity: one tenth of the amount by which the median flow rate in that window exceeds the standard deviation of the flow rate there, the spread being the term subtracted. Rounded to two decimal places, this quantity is 1.49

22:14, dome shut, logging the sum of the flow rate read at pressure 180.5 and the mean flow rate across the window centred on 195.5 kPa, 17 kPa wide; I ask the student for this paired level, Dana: 33.8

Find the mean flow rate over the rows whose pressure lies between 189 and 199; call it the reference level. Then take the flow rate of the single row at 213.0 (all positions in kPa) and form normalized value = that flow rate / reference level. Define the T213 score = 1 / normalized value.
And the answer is 1.07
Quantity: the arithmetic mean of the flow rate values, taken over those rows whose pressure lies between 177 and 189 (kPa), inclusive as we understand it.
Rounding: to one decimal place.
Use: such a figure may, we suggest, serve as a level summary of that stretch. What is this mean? 17.6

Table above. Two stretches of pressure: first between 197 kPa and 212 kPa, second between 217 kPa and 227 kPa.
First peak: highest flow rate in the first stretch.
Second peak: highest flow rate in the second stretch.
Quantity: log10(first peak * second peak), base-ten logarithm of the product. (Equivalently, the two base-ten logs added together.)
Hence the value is 2.37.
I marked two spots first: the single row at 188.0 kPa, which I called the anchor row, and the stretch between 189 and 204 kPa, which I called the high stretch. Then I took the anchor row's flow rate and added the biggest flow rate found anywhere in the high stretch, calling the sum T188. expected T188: 33.3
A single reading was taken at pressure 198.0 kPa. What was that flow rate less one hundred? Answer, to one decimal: -84.5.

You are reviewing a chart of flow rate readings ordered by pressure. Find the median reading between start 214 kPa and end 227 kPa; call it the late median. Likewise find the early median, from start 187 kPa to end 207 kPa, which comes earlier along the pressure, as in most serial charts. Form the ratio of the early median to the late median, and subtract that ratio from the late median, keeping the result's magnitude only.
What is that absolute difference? 13.9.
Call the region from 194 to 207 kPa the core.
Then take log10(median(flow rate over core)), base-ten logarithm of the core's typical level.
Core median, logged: 1.18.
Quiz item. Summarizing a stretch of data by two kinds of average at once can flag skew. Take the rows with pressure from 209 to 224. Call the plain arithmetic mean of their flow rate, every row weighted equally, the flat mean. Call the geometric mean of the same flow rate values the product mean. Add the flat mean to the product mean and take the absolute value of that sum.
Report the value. 29.82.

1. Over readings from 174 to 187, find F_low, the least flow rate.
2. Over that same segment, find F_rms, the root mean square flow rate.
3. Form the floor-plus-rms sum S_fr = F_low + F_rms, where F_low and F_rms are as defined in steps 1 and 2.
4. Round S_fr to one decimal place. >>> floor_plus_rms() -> 34.9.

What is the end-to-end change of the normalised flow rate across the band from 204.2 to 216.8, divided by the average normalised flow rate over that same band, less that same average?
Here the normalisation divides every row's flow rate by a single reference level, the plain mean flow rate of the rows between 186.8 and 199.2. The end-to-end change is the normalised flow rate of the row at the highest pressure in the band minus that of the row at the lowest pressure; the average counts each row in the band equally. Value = -0.908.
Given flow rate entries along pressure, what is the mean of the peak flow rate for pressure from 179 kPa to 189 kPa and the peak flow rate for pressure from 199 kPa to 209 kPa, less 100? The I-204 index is -83.4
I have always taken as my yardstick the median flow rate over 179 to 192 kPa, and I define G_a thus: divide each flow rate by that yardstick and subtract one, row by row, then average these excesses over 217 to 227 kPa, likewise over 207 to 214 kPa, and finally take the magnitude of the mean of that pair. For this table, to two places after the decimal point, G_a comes 0.12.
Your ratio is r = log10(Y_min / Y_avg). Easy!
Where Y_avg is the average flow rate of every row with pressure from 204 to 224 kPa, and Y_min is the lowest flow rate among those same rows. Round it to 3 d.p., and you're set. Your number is -0.010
